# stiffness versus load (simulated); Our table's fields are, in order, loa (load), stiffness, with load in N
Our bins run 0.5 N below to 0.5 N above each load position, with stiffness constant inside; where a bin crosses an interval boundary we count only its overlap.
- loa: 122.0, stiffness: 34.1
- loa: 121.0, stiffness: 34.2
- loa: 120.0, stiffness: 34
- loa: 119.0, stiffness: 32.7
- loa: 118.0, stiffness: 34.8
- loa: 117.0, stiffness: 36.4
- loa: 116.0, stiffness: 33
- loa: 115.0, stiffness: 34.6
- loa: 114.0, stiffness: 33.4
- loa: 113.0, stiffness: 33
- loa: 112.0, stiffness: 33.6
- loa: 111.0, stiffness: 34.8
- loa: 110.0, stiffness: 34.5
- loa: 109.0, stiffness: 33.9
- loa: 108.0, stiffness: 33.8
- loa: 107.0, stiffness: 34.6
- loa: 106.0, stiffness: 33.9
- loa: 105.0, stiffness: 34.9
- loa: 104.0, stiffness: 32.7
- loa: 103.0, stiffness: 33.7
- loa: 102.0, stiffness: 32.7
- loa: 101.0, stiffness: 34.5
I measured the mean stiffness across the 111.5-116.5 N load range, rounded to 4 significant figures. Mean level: 33.52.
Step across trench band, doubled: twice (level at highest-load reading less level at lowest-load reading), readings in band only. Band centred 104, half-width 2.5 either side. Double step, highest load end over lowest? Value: 2.4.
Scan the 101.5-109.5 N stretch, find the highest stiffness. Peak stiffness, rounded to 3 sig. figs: 34.9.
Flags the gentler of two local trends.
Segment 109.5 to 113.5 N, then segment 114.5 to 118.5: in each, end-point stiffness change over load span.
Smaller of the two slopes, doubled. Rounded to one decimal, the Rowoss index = -1.0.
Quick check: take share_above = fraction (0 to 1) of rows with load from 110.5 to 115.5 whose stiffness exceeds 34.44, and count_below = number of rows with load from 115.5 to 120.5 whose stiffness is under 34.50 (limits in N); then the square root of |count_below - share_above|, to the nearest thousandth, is 1.612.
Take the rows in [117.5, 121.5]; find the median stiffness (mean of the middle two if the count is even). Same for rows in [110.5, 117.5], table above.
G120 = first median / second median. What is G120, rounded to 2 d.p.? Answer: 1.01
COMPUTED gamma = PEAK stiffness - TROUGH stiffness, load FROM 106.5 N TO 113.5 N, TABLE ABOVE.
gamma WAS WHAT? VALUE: 1.8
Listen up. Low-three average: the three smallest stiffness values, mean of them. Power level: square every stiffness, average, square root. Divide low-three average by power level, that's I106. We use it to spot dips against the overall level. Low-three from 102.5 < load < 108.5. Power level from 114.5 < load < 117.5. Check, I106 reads 0.963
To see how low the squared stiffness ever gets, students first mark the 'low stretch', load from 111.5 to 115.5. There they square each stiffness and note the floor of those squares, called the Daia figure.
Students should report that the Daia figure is 1089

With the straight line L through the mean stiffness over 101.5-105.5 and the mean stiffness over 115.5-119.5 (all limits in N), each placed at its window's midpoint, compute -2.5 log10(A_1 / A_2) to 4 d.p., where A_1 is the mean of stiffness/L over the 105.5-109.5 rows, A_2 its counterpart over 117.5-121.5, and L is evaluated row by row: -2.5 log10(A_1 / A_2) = -0.0238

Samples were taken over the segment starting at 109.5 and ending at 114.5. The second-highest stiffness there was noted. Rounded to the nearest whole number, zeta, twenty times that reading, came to 690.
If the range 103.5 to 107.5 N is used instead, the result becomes 692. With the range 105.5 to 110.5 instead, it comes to 690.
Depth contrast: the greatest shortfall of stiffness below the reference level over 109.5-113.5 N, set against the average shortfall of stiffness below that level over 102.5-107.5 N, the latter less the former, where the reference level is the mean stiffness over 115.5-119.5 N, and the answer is -0.96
